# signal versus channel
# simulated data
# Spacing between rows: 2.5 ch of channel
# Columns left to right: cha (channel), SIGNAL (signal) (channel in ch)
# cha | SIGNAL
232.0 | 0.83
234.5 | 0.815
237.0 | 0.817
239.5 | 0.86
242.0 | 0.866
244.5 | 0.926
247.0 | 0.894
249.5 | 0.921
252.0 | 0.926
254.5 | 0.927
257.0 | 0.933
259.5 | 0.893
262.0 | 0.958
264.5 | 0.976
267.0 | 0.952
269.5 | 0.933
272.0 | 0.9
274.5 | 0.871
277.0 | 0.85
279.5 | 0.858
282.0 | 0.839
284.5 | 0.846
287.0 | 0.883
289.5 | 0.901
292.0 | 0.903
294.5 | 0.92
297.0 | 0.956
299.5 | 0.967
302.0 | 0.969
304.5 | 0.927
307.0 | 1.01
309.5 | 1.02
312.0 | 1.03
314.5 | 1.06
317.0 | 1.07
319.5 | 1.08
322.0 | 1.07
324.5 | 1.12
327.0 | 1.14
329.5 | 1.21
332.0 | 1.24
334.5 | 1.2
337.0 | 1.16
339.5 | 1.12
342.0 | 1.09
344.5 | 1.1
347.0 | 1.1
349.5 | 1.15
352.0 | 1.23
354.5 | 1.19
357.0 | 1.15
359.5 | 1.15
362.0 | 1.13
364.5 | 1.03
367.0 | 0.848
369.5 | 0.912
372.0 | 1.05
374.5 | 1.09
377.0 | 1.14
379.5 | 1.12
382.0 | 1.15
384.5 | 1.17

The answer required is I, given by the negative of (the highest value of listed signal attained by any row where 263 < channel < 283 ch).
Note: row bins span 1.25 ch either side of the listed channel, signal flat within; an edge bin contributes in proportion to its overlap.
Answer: -0.976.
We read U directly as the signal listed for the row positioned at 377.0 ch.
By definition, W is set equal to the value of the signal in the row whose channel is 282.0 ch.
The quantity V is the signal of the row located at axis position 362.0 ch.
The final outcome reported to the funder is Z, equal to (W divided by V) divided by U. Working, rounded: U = 1.14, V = 1.13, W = 0.839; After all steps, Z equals 0.65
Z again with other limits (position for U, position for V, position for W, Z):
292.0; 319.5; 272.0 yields 0.92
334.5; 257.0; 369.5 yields 0.81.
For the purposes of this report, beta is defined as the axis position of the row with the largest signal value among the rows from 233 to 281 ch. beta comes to 264.5 ch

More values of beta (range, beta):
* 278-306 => 302.0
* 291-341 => 332.0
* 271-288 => 272.0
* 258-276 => 264.5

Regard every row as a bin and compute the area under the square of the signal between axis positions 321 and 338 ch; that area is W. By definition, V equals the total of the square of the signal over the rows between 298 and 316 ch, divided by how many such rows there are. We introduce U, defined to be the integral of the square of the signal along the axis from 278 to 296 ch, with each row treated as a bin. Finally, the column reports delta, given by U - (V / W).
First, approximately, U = 13.9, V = 1.00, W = 23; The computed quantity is 13.9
